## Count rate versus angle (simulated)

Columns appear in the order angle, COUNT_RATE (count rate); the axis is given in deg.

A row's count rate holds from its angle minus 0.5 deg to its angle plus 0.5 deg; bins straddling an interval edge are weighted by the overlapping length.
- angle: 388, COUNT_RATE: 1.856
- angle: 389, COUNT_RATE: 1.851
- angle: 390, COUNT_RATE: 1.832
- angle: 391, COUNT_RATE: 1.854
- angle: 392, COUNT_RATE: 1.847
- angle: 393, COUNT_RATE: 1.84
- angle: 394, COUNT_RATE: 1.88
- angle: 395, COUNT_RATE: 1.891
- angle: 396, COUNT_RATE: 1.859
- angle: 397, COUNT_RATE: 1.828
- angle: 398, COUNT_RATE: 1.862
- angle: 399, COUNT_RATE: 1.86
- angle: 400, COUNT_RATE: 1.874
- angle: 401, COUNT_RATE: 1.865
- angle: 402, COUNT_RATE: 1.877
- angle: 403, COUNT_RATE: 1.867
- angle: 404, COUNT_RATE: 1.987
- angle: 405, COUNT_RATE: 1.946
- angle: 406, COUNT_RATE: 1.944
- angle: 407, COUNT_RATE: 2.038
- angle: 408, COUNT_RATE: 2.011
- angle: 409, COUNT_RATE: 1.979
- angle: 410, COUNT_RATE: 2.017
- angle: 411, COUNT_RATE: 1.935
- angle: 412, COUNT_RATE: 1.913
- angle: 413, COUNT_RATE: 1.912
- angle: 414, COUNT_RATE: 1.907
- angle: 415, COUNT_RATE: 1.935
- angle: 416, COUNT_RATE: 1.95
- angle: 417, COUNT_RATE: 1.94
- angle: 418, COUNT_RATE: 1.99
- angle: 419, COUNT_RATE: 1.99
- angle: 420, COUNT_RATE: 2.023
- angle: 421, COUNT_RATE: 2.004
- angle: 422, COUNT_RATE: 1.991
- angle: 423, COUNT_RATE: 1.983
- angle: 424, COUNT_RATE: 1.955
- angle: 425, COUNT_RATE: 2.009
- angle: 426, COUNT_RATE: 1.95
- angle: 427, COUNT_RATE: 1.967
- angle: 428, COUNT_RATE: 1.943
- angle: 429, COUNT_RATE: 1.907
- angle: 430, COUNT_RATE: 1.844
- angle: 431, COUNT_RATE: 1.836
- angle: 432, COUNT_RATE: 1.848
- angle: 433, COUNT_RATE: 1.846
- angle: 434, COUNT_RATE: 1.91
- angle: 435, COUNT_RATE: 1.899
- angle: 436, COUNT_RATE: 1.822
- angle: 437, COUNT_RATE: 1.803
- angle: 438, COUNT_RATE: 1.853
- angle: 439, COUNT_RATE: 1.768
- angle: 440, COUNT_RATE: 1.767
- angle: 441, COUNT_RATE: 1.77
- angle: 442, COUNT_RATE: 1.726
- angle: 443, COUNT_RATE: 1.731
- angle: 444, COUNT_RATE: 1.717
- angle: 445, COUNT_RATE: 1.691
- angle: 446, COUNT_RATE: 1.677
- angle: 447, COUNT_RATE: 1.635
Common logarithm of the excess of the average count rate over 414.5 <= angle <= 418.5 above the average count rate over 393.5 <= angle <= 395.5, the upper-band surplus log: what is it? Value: -1.17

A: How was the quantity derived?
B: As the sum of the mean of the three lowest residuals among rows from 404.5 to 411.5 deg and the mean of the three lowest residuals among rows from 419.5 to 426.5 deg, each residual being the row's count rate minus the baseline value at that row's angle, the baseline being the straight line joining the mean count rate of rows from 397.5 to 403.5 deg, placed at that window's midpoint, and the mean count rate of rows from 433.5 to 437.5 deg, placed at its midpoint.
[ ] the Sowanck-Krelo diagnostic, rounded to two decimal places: 0.18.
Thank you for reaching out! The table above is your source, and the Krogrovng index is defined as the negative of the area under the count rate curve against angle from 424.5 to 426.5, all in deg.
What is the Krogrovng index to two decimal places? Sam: -3.96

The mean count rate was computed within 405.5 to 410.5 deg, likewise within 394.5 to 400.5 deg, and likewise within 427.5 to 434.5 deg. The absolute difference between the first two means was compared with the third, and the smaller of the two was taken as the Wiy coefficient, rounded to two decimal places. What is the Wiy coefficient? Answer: 0.14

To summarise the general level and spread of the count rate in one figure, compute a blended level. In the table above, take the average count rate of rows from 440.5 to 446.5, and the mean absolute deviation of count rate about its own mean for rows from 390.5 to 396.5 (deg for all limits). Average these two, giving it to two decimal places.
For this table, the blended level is 0.87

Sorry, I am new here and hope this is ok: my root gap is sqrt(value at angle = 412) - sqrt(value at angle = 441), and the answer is 0.05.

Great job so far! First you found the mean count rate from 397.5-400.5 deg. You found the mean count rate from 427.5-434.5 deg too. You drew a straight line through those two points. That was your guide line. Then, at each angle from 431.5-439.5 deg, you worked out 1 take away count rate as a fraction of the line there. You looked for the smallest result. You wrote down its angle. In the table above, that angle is 434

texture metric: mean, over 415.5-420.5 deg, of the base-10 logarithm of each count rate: 0.296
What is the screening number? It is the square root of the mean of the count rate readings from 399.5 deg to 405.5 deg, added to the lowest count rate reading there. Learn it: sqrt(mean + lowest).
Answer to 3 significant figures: 1.94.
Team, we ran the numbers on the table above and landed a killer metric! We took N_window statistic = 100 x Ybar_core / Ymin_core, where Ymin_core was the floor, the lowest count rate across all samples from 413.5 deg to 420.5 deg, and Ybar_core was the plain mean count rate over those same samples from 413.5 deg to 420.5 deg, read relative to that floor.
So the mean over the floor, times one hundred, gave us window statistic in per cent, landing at 103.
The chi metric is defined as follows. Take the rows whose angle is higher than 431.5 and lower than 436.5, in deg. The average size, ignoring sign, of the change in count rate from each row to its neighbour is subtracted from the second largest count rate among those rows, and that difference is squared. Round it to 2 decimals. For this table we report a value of 3.46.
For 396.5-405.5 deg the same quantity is 3.67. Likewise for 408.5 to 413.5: 3.78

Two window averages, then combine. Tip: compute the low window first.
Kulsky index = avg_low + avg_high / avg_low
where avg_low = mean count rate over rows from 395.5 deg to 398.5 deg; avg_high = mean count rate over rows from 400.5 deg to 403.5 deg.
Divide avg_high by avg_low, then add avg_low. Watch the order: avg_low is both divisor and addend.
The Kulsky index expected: 2.86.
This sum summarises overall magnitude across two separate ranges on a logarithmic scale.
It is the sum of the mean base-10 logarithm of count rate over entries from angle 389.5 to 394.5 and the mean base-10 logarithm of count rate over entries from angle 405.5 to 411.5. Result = 0.565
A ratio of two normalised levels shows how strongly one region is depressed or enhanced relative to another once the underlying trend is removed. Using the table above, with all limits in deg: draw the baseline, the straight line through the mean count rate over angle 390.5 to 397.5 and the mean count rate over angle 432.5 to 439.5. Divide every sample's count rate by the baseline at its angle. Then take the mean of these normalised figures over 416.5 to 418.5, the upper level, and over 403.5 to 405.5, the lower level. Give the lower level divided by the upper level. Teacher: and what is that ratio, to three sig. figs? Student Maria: 0.998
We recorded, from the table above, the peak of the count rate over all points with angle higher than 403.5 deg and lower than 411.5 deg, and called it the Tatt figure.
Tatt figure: 2.038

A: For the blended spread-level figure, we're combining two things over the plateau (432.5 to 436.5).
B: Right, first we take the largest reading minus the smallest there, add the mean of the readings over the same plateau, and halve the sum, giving 0.98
